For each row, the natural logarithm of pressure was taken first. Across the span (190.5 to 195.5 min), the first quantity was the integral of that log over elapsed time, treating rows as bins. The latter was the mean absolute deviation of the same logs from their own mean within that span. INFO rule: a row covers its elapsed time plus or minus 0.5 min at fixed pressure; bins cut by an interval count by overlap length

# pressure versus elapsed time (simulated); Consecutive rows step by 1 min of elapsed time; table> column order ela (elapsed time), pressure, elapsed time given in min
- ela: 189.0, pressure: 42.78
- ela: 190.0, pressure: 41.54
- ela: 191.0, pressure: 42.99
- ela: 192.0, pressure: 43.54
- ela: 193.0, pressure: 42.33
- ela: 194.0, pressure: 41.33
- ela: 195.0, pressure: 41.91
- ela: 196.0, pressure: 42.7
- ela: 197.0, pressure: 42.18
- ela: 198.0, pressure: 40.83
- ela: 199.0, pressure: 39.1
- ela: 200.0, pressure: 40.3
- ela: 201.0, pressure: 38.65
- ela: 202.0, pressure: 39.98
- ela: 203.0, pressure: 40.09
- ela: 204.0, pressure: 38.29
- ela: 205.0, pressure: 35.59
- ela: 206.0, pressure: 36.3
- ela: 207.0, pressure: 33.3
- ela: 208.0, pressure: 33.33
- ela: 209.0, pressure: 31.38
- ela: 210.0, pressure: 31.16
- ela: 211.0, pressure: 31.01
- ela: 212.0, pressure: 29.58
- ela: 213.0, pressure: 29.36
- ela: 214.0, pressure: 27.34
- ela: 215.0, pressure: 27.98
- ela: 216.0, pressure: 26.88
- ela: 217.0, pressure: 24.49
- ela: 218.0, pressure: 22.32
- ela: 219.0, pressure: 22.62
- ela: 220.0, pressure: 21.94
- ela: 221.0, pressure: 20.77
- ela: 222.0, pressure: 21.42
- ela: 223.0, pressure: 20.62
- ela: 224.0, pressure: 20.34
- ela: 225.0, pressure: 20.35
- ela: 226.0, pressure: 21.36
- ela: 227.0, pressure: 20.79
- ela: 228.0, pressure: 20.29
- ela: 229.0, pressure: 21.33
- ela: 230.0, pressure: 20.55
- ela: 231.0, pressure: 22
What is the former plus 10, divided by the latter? 1808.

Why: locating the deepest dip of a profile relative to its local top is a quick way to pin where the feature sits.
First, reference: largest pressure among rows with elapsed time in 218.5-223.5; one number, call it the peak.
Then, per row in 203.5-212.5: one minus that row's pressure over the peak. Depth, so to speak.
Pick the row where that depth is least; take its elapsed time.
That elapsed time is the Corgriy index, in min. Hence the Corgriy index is 204.0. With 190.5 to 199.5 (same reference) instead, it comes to 192.0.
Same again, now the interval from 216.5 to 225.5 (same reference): 217.0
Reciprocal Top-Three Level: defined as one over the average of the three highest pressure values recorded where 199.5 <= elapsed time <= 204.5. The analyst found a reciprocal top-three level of 0.025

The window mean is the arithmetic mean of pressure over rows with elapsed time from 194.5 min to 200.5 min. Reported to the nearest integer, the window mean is 41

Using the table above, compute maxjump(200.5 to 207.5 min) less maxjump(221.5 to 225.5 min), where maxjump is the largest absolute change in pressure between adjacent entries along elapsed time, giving 2.2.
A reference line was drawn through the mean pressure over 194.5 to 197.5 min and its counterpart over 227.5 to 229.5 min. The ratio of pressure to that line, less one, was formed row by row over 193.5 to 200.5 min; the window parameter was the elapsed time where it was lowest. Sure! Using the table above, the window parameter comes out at 194.0 min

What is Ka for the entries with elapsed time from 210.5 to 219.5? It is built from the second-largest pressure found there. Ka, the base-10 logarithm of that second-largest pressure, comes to 1.47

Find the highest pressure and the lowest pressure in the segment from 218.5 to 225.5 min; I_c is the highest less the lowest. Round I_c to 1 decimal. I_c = 2.3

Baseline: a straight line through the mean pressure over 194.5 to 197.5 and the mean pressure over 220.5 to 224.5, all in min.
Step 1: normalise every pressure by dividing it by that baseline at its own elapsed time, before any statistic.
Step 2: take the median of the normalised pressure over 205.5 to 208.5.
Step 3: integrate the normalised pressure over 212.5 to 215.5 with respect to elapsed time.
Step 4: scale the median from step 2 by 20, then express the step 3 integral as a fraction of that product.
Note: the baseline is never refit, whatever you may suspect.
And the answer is 0.149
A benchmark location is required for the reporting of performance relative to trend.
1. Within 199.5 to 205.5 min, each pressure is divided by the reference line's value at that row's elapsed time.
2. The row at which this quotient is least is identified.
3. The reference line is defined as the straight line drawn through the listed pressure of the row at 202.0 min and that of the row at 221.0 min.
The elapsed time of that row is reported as 201.0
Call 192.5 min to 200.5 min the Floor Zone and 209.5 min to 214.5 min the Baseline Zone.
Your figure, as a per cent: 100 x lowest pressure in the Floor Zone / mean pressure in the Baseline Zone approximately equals 132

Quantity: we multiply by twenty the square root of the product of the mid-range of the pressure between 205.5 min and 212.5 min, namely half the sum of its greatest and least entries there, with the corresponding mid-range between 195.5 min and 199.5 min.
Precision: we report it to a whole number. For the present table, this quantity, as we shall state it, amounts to 734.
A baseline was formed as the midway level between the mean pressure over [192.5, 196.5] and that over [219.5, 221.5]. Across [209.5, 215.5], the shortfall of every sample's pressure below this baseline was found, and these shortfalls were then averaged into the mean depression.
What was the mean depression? 2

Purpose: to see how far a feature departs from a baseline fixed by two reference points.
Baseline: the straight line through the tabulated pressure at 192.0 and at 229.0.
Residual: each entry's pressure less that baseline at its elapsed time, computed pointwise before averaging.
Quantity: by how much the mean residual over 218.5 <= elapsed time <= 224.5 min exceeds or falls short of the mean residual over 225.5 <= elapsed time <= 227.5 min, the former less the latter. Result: -3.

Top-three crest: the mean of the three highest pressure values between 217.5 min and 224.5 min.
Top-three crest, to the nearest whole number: 22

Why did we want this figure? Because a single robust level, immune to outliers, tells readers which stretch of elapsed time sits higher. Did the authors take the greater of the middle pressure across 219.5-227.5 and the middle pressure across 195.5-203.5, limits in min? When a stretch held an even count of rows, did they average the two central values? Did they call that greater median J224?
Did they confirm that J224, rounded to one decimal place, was 40.2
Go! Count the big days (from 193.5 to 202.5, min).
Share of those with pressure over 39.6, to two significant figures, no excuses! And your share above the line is 0.78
